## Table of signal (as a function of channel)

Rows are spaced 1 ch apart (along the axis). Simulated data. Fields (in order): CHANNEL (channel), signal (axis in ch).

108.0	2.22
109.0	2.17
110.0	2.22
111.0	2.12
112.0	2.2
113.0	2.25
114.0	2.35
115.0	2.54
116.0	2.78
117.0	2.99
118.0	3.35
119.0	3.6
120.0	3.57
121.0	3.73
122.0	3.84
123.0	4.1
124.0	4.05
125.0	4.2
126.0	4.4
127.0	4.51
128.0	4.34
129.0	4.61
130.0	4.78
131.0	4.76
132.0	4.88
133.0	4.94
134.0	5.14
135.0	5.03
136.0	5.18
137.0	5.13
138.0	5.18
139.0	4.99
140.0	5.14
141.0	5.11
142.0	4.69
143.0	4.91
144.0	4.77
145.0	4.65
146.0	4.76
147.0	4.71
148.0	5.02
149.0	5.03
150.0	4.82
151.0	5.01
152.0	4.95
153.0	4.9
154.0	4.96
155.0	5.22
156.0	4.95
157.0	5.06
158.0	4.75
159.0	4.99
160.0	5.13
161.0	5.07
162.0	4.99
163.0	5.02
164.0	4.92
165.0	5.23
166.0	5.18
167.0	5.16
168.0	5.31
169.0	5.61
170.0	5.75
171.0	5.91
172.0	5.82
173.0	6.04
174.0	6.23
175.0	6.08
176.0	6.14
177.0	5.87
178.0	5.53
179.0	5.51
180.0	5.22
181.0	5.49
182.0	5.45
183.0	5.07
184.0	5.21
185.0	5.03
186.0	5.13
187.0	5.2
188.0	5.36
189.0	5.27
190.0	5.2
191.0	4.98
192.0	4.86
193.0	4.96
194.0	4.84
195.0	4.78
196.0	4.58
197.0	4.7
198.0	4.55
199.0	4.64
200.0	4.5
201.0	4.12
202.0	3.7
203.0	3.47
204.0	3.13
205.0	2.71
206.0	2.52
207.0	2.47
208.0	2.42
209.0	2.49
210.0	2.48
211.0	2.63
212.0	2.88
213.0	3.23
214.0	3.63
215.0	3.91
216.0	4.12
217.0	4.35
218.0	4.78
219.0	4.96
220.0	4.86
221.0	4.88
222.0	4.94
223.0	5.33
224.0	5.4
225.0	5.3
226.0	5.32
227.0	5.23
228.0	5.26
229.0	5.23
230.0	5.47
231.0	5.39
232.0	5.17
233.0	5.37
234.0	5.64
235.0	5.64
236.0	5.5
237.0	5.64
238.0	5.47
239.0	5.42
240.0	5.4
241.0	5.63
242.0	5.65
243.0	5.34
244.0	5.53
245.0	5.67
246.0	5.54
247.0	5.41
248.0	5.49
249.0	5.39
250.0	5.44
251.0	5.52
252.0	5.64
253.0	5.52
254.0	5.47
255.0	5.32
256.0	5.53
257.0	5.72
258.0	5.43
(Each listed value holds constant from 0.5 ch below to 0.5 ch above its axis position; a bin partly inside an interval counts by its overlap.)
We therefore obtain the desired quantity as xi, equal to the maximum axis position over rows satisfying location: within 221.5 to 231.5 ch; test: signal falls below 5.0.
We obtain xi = 222.0 ch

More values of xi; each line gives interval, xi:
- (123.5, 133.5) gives 133.0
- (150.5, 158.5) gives 158.0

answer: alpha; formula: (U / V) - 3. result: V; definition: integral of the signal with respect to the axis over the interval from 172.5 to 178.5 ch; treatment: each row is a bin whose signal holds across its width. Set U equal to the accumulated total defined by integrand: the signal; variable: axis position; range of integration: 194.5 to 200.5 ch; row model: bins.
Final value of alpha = -2.23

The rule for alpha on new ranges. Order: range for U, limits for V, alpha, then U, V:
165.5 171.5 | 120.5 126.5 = -1.65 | 33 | 24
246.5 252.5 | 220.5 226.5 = -1.94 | 33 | 31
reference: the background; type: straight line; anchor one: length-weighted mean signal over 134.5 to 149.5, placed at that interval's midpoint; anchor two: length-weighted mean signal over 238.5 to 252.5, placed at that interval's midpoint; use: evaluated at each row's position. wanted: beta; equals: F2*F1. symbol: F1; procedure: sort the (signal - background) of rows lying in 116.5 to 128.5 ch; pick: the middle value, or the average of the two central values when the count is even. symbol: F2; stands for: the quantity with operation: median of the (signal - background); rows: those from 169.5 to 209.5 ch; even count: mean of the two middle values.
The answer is 0.115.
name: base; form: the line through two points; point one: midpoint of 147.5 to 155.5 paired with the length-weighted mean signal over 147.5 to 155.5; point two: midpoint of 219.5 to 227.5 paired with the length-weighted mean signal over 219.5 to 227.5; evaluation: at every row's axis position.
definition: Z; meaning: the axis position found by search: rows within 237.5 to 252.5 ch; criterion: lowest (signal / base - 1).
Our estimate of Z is 243.0 ch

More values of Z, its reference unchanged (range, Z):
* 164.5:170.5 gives 167.0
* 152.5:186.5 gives 158.0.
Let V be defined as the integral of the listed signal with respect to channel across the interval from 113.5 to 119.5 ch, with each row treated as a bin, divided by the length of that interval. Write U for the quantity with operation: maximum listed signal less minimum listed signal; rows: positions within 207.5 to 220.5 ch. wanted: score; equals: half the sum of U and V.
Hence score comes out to 2.74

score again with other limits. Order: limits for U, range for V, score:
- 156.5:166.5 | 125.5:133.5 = 2.57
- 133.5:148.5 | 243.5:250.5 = 3.01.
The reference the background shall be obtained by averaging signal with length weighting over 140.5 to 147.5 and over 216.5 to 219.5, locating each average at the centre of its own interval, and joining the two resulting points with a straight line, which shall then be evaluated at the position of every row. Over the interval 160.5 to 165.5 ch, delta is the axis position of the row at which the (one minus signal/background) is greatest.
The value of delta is 164.0 ch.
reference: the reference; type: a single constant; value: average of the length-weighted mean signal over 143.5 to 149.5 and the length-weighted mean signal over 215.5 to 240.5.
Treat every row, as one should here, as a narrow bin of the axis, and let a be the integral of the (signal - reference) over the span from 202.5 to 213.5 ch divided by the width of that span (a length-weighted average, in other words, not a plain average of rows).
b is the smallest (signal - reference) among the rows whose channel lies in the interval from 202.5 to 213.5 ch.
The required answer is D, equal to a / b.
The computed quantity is 0.9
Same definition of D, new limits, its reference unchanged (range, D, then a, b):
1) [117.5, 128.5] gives 0.6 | -1.0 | -1.7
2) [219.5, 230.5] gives -1.2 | 0.2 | -0.2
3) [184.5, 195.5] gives -0.2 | 0.0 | -0.2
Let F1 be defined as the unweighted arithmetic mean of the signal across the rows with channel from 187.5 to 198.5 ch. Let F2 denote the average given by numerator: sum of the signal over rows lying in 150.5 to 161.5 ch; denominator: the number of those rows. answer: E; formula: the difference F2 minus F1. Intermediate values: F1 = 4.92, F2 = 5.0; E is 0.1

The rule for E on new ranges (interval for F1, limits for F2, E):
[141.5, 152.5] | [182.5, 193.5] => 0.3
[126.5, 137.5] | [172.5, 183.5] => 0.8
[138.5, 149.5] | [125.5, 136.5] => -0.1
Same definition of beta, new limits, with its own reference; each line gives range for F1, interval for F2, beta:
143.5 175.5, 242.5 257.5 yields -0.001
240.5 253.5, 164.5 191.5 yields -0.003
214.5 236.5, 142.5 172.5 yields 0.003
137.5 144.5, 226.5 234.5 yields -0.006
